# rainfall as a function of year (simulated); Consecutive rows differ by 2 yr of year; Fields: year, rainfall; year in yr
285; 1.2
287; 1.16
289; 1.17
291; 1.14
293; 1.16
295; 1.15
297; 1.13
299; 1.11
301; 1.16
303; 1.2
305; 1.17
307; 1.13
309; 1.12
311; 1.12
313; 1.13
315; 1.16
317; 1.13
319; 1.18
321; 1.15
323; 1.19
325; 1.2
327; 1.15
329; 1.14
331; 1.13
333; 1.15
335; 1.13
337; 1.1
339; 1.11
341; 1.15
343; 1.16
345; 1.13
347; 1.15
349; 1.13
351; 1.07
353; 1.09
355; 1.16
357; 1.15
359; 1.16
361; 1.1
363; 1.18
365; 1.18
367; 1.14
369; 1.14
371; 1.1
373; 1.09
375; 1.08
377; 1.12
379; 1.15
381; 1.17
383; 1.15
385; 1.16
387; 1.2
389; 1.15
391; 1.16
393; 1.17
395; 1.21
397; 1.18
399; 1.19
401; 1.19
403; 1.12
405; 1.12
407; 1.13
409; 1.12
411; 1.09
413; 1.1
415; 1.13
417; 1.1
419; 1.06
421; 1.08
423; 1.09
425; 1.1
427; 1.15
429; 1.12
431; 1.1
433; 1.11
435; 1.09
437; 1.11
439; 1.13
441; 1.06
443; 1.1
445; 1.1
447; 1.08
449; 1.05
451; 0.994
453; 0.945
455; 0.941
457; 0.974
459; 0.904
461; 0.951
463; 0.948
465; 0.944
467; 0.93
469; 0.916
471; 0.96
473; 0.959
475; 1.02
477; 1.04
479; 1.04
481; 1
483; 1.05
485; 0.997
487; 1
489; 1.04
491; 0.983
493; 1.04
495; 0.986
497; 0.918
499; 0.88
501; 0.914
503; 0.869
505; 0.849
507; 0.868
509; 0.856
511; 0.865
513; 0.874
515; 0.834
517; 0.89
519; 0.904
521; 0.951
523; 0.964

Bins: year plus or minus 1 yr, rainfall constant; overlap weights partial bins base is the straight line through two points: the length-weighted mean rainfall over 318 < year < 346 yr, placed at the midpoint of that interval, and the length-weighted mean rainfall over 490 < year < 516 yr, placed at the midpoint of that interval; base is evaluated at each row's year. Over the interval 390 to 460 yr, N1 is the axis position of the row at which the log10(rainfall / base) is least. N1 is 459 yr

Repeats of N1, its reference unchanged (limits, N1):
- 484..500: 499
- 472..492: 473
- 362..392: 375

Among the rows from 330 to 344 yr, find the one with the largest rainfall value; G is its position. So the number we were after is 343 yr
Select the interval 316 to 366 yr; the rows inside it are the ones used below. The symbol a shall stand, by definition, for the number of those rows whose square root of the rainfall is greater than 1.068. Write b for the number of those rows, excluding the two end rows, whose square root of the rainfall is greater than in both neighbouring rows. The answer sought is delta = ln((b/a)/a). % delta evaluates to -3.3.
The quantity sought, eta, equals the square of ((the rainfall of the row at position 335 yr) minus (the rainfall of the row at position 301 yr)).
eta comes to 0.001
